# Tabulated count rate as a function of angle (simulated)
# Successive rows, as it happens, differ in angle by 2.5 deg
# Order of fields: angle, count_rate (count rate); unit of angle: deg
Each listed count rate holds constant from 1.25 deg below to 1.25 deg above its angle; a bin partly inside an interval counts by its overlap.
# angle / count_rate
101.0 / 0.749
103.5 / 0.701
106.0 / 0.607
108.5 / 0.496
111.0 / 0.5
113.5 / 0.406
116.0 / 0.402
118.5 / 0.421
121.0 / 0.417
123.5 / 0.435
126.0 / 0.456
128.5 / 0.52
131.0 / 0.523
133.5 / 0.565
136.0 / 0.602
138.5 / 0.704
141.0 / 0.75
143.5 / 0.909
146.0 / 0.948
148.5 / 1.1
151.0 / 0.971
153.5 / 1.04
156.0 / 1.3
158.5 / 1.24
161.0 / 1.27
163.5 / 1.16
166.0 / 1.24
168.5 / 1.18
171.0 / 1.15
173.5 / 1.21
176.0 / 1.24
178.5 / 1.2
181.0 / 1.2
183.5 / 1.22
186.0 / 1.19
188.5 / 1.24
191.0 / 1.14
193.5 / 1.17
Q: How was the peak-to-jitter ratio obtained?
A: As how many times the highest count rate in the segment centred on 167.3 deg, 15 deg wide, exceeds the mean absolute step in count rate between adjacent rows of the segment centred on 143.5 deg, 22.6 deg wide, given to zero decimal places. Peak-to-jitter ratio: 14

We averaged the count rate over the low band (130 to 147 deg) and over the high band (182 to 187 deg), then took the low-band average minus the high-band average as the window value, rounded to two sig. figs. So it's -0.49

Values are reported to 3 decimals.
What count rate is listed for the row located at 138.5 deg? 0.704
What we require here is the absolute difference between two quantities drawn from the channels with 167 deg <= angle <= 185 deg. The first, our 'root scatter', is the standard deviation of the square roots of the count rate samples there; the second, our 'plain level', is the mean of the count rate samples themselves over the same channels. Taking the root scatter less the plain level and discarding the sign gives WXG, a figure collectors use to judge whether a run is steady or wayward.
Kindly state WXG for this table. 1.2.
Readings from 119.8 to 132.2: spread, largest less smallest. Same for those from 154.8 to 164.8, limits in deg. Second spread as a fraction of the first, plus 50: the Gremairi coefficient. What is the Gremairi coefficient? 51.3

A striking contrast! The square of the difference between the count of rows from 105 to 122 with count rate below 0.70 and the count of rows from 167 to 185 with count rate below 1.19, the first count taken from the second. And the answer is 25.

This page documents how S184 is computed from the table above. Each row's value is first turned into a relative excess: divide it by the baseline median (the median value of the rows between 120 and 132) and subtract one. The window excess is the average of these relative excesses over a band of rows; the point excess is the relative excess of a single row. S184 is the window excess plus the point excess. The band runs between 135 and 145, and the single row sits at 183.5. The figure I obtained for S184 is 2.3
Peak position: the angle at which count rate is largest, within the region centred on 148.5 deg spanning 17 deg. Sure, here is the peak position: 156.0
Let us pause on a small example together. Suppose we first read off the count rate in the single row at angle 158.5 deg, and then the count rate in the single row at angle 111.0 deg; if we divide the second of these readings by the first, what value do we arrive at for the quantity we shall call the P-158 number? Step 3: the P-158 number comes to 0.40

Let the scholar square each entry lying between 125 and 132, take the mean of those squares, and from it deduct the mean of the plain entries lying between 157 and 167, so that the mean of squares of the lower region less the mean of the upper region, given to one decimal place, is -1.0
